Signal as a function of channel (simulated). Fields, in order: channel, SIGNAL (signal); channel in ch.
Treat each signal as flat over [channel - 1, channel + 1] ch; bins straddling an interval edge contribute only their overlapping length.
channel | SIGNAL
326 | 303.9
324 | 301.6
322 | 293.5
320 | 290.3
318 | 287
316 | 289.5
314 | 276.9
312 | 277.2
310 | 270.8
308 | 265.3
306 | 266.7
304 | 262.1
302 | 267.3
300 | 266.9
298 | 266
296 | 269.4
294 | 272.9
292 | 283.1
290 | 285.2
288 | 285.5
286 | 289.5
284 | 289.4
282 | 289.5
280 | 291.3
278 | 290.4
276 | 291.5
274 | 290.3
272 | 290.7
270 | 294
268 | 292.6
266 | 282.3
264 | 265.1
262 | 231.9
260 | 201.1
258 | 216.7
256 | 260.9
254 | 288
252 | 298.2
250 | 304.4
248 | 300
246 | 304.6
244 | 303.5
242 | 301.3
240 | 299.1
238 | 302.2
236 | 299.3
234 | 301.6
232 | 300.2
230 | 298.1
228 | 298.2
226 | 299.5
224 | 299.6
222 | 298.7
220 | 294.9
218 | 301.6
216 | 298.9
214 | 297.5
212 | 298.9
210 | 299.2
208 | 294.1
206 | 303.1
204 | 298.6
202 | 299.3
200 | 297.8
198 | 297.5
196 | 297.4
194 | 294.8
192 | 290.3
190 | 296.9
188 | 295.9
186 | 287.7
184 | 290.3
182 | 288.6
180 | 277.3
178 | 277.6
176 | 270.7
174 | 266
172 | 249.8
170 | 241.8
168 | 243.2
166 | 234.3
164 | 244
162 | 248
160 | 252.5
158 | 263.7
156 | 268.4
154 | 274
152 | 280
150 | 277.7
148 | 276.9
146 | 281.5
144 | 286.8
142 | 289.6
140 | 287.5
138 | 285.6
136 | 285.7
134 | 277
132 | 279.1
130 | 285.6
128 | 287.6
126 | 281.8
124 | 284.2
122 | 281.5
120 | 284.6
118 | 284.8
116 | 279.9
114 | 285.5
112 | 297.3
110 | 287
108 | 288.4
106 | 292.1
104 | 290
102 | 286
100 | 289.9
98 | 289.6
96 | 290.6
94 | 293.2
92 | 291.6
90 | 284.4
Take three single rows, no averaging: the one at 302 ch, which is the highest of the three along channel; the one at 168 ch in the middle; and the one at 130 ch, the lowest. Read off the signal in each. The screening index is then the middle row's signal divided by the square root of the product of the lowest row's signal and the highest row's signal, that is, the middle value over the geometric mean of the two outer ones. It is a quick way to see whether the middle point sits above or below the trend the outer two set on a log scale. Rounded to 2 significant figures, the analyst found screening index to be 0.88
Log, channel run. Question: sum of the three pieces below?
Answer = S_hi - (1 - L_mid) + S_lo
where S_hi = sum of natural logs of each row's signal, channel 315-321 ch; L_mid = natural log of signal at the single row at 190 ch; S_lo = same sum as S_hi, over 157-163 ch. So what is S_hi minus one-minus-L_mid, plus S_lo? 38.3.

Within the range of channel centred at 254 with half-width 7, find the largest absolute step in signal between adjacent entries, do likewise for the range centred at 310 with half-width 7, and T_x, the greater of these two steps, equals 44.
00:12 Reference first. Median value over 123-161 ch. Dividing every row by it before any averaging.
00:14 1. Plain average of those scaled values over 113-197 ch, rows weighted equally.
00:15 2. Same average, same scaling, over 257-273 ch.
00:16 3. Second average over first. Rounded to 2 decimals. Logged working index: 0.94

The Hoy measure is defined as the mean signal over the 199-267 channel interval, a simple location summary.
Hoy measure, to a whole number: 289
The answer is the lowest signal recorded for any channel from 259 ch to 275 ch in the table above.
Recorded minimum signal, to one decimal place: 201.1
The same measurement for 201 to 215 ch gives 294.1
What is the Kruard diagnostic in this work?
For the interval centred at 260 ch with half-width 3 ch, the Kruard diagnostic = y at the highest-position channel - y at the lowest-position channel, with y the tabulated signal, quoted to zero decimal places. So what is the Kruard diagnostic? 15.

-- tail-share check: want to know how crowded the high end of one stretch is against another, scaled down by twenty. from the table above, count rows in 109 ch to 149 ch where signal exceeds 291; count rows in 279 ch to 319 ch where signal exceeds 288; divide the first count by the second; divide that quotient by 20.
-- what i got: 0.010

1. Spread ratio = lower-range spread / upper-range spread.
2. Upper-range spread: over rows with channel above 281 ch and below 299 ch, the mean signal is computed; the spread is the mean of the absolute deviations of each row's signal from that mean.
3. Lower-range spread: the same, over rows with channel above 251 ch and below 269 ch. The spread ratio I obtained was 3.7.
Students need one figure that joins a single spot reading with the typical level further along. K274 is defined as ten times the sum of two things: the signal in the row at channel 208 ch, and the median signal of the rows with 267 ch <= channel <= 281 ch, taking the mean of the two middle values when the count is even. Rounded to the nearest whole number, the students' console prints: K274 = 5854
